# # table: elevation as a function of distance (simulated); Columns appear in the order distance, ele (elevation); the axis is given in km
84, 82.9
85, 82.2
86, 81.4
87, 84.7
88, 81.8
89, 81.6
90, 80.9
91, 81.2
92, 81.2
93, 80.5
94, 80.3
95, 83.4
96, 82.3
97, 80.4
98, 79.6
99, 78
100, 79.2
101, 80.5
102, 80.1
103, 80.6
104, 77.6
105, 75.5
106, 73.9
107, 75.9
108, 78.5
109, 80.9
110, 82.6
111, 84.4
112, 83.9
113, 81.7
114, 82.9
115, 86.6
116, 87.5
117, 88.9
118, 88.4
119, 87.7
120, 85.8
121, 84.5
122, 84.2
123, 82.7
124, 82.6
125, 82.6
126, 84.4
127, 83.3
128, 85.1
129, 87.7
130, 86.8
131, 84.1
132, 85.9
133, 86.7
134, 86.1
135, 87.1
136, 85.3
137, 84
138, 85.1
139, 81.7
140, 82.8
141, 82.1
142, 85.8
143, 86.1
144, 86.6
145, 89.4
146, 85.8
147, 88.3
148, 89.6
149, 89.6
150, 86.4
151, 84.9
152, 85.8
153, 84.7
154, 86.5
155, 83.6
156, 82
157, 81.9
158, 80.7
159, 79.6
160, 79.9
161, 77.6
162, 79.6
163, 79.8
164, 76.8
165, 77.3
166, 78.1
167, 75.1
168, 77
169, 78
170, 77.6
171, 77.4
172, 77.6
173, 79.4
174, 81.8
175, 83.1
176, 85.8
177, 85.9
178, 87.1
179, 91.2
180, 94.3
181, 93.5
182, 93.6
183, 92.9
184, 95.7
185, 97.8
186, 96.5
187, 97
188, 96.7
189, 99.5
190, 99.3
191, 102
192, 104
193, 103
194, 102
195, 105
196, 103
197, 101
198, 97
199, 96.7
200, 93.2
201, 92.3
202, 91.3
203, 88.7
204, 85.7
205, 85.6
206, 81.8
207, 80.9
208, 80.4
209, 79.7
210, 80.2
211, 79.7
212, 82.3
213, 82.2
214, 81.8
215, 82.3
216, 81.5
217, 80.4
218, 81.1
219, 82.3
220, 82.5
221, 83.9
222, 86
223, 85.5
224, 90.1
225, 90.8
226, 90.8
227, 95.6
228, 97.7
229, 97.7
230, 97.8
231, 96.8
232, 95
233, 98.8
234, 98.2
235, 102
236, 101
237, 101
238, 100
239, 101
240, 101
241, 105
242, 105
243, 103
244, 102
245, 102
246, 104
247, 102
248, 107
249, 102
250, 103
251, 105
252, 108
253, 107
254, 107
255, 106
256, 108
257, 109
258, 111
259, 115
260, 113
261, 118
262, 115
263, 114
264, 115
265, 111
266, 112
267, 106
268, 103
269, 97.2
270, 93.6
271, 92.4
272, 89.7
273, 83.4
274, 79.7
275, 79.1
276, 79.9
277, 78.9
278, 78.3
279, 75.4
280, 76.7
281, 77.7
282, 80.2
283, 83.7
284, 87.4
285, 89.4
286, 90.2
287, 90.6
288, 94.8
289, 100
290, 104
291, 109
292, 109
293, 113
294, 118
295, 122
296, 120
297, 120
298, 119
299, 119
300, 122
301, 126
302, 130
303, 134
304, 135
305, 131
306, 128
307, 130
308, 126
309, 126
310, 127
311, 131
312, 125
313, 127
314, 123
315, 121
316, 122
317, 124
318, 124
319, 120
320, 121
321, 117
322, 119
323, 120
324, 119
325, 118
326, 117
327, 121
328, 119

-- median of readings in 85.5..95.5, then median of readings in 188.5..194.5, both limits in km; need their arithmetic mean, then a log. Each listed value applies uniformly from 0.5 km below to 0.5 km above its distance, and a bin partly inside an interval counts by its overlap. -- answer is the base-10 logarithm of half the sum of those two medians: 1.96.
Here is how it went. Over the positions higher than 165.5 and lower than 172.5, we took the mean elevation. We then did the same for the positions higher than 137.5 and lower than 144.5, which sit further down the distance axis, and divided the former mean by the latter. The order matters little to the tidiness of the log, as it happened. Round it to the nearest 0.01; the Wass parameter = 0.92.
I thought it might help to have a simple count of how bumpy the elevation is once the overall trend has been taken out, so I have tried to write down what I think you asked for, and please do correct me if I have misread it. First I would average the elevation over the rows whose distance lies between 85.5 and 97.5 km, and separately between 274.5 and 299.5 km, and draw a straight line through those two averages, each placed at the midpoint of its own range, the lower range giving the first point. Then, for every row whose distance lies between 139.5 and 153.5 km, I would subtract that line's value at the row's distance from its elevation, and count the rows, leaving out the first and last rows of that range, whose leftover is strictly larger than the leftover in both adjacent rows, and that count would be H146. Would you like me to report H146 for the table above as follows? 3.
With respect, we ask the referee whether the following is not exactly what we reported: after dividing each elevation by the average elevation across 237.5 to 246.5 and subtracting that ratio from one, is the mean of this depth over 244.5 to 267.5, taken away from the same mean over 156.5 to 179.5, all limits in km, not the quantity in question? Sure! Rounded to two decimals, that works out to 0.28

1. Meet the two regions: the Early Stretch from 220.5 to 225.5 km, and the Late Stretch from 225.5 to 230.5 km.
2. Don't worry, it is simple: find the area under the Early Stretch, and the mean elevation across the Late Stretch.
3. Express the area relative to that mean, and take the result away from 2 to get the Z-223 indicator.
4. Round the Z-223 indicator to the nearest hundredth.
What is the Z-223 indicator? -2.55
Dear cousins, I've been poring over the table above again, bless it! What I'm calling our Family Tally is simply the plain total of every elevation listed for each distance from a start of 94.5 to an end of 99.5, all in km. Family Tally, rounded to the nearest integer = 404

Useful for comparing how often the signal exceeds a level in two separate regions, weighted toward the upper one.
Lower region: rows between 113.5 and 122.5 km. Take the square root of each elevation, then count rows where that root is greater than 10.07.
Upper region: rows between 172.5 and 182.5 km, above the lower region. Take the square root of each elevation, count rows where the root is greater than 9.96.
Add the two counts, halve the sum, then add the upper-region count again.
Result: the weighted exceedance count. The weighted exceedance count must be 0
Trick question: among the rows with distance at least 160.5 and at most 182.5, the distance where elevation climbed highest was 180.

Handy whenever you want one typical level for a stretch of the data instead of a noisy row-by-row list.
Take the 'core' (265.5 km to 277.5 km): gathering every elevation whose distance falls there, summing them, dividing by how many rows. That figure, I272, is 91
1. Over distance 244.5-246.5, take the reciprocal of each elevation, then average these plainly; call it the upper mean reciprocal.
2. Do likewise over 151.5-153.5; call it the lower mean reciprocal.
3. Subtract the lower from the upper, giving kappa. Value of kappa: -0.0020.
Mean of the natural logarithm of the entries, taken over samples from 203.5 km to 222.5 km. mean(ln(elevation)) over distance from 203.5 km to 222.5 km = 4.41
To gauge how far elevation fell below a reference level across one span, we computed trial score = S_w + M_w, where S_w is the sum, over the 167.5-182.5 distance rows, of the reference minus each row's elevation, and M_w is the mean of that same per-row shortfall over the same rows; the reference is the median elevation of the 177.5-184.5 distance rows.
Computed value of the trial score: 148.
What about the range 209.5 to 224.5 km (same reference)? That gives 171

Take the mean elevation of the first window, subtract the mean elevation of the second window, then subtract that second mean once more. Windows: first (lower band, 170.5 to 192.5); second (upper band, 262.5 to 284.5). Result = -90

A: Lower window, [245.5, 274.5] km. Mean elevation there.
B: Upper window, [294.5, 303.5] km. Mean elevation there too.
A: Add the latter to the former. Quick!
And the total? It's 228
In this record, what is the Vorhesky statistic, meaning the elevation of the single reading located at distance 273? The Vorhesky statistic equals 83.4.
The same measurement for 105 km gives 75.5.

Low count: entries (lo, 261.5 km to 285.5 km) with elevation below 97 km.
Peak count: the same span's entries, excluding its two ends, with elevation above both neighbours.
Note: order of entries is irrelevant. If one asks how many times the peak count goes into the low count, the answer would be 5.3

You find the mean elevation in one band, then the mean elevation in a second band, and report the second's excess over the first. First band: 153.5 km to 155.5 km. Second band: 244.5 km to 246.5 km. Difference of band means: 18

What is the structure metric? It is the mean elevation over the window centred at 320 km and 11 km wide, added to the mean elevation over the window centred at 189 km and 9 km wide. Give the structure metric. 220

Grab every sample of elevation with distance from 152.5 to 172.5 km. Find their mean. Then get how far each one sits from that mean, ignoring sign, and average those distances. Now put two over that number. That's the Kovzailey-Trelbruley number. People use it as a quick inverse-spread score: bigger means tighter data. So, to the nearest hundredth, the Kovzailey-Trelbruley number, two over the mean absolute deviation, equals 0.87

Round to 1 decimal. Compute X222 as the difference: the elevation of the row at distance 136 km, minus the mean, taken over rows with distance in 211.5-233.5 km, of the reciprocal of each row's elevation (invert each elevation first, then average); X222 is 85.3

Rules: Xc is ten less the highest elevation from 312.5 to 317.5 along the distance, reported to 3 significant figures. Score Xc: -117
